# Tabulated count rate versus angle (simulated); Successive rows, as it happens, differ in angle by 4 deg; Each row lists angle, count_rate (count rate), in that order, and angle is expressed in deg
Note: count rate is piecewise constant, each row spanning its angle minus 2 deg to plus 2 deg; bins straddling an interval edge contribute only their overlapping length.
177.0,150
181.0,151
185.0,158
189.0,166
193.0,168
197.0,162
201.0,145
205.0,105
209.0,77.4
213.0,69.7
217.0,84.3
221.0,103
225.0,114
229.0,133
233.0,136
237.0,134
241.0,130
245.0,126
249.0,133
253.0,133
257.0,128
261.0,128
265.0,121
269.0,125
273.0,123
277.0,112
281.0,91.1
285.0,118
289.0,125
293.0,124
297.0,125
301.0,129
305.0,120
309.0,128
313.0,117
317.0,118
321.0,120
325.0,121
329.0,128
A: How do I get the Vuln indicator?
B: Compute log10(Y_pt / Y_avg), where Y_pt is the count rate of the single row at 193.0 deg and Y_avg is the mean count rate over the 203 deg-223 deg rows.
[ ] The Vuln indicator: 0.28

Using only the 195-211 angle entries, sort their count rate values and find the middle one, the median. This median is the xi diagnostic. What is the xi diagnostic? 125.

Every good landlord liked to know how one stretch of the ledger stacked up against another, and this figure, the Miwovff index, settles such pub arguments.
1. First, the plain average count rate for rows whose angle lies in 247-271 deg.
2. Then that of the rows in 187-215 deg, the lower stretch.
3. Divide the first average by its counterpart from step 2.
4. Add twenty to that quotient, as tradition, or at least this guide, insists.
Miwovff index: 21.0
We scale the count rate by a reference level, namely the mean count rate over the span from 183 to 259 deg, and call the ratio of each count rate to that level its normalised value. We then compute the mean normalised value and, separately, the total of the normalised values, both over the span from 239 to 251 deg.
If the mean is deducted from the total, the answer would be 2.05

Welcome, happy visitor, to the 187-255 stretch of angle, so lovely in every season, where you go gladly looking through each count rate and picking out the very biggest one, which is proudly 168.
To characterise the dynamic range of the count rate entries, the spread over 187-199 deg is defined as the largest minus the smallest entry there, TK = 6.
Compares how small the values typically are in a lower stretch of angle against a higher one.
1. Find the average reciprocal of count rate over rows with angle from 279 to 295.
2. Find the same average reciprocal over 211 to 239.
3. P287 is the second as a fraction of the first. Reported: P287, 1.1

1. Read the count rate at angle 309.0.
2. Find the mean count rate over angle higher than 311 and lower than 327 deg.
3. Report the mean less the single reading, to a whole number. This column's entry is -9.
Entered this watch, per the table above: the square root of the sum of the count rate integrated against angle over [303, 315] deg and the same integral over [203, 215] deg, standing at 49.7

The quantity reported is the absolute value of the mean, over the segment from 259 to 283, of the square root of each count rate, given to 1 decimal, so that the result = 10.8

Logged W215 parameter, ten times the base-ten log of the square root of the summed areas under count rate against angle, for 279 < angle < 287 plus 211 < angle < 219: 15.8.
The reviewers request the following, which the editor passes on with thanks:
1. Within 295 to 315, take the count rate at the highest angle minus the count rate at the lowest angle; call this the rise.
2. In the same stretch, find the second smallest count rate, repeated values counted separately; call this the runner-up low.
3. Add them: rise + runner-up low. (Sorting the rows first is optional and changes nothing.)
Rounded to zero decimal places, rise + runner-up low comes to 112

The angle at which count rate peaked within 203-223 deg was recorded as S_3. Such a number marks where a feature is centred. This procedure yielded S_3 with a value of 205.0 deg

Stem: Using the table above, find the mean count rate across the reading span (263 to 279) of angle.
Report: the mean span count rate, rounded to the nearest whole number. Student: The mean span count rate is 120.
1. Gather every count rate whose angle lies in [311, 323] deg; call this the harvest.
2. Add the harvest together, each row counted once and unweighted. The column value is 355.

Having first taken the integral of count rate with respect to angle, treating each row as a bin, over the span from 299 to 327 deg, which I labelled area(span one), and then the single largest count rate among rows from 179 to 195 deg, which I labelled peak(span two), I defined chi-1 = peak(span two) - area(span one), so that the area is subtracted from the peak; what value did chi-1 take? -3244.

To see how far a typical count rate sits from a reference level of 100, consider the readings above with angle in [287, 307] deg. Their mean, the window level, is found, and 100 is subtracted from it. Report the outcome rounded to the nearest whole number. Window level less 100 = 25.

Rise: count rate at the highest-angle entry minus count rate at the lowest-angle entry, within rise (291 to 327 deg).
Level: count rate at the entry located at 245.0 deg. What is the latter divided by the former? -42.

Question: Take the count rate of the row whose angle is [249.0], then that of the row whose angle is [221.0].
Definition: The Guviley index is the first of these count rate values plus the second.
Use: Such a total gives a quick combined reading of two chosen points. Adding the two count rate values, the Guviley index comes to 236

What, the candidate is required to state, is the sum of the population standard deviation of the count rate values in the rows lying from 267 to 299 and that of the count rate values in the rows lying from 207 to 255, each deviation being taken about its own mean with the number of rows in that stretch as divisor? 35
